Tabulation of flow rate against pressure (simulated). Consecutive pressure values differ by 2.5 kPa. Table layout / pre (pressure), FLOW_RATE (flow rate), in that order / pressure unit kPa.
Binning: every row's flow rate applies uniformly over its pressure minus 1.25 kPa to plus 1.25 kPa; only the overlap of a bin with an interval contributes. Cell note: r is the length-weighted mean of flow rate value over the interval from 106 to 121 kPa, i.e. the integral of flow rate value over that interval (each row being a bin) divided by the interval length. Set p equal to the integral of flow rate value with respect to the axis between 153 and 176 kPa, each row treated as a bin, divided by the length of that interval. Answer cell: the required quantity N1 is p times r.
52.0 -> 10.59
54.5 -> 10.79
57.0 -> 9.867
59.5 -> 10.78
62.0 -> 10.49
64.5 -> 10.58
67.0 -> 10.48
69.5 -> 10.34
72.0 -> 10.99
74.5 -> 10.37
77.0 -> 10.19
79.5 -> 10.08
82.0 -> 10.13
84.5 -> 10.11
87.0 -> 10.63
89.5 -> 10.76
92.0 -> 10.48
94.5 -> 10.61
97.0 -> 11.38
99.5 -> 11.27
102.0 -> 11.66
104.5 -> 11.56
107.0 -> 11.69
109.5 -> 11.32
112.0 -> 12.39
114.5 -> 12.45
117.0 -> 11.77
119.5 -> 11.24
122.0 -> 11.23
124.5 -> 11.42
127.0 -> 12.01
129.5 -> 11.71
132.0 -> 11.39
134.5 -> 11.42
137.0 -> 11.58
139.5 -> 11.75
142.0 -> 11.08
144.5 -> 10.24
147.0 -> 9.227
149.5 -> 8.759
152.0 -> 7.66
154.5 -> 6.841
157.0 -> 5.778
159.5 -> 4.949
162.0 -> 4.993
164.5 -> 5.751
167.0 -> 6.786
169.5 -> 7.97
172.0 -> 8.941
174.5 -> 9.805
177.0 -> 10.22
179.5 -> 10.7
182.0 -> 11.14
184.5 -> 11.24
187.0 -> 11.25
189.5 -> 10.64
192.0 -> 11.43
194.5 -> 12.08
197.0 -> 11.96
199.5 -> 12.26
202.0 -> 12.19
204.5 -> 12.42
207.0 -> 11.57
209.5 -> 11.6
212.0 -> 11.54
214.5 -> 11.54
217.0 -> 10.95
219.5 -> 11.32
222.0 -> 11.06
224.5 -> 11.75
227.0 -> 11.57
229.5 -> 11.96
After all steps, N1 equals 82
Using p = 6.9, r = 11.8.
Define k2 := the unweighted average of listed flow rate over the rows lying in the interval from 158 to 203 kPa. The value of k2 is 9.7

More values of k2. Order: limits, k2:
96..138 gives 11.6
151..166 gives 6.0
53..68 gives 10.5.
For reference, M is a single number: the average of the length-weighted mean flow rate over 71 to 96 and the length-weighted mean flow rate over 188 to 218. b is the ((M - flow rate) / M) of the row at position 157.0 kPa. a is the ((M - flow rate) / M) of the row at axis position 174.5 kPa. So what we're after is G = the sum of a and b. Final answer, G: 0.59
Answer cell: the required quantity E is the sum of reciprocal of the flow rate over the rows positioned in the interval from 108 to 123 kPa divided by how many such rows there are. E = 0.085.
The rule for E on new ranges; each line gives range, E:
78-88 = 0.098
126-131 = 0.084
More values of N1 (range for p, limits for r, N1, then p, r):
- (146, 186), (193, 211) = 98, 8.2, 12.0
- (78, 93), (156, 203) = 98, 10.4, 9.5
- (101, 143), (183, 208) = 136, 11.6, 11.7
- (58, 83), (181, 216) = 121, 10.4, 11.6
